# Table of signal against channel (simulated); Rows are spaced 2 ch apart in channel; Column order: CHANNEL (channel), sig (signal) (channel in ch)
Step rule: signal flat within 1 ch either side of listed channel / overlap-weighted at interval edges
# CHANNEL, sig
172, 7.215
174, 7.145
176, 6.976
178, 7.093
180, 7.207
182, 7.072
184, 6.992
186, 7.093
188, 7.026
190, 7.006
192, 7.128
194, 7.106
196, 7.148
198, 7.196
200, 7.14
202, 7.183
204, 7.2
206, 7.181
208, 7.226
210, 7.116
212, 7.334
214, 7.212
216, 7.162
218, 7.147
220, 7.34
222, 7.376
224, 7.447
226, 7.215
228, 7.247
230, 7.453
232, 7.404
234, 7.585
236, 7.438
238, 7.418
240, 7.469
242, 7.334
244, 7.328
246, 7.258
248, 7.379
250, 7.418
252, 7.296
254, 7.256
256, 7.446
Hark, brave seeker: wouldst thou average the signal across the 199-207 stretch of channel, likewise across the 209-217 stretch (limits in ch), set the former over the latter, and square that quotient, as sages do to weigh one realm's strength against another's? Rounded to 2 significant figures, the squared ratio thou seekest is 0.99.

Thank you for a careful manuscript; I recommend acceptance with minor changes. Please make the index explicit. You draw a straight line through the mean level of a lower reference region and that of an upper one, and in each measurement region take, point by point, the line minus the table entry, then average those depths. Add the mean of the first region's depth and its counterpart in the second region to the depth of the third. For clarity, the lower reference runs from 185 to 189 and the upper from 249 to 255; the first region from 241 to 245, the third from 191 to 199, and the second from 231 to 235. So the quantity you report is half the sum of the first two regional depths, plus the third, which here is -0.20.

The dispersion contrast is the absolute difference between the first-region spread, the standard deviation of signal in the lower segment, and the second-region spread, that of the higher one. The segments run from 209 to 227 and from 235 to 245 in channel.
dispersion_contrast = 0.053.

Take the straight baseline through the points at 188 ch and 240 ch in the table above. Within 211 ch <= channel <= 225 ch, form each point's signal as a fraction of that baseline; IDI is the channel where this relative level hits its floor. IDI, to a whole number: 218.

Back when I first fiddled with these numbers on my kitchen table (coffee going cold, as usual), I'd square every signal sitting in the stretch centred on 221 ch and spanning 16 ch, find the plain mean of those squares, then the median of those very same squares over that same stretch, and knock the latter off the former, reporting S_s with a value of 0.55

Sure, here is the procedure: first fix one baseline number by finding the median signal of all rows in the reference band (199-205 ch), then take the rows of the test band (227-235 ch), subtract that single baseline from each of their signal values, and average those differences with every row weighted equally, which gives 0.24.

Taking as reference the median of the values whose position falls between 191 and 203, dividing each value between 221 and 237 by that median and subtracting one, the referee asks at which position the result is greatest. 234 ch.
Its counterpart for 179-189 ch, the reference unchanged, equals 180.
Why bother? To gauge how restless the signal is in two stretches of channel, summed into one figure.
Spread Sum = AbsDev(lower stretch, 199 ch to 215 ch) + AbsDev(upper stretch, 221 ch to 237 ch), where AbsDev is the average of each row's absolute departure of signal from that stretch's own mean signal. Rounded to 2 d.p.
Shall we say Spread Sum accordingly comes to 0.13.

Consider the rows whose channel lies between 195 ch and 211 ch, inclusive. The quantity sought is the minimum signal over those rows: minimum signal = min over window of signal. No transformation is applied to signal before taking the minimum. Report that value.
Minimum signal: 7.116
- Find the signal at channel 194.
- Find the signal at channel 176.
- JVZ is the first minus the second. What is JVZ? 0.13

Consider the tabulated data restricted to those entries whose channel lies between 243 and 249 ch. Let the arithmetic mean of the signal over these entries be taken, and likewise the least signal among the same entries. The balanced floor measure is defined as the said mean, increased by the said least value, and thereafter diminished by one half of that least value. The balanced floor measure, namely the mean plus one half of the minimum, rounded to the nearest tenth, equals 11.0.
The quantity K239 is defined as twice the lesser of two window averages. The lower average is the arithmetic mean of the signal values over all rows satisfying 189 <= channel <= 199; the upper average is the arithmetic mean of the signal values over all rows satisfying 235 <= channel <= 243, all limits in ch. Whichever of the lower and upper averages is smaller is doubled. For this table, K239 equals 14.2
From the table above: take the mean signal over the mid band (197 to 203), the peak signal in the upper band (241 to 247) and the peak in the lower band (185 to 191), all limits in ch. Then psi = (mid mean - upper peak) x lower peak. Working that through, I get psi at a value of -1.1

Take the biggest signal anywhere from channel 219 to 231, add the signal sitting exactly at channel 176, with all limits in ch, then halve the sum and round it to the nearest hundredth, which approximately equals 7.21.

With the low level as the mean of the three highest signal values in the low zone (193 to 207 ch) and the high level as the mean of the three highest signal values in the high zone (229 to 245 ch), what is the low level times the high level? 54.0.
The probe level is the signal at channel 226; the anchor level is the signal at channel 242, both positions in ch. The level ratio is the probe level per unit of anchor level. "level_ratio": 0.984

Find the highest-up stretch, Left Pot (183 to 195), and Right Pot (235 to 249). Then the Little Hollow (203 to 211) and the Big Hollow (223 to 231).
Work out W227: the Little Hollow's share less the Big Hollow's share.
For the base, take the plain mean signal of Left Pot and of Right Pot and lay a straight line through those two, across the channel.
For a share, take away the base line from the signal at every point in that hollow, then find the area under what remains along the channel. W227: -0.32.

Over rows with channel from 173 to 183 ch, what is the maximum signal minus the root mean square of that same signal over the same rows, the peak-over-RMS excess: 0.11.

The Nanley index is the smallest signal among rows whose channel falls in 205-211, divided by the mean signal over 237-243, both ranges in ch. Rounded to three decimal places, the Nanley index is 0.961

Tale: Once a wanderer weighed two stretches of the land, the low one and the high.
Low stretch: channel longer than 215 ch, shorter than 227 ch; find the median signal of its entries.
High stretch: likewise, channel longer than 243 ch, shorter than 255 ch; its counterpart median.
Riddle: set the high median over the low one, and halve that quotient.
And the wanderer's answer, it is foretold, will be 0.502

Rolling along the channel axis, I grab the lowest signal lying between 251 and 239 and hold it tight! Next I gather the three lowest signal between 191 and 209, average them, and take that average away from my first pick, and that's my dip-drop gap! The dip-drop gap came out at 0.133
